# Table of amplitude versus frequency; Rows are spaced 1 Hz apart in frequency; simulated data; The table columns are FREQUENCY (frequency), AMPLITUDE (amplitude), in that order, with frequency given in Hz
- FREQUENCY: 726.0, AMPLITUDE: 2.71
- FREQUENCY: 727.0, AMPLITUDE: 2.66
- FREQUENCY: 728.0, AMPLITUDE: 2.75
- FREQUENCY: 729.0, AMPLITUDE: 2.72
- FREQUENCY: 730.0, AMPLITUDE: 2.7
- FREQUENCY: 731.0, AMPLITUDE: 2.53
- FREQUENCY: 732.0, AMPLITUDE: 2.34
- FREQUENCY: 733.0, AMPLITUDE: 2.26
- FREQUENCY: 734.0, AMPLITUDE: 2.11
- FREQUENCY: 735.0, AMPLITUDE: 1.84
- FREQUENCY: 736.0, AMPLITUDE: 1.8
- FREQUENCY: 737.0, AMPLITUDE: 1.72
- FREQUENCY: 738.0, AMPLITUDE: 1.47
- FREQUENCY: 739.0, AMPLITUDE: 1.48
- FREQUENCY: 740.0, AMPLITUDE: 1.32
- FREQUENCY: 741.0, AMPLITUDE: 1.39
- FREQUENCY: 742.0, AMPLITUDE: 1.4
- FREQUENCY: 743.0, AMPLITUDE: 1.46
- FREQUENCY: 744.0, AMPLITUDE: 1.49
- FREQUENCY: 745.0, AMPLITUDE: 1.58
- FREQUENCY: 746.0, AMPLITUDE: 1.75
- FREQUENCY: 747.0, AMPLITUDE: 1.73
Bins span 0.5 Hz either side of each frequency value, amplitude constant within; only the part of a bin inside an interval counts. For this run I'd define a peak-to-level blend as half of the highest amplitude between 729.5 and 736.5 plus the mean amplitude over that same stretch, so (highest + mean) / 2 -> 2.5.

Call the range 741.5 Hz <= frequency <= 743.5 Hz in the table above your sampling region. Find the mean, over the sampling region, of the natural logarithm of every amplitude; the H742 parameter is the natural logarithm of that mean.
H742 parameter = -1.0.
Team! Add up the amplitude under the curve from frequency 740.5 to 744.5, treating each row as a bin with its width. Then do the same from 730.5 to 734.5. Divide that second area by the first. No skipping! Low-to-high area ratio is 1.61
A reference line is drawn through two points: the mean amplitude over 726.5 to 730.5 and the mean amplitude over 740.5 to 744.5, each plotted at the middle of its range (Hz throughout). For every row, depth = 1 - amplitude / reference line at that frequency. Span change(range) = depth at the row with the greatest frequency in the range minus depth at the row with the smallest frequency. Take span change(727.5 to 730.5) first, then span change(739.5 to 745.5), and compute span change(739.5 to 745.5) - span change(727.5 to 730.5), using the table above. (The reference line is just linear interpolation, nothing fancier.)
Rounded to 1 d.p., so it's -0.5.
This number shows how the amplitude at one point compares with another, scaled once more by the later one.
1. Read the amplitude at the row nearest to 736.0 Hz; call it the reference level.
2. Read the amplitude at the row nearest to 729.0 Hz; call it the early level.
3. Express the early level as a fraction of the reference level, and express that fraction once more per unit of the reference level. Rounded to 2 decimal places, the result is 0.84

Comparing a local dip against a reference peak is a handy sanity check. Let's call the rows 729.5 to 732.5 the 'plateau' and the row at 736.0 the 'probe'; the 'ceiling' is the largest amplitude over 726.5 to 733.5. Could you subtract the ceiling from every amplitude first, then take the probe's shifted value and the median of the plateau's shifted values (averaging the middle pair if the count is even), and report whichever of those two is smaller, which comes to -0.95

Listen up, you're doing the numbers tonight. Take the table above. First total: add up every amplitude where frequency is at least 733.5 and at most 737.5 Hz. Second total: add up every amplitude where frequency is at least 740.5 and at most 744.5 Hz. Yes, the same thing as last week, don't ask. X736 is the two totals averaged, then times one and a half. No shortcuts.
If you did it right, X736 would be 9.9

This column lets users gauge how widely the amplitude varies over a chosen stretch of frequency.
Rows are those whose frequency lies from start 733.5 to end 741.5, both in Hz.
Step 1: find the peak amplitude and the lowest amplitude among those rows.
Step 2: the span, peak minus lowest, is 0.8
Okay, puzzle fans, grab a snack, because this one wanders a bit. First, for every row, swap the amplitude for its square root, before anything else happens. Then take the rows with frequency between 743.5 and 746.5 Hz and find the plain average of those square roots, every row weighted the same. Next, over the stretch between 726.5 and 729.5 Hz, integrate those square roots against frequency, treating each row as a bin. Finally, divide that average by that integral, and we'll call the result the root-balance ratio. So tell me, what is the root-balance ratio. 0.26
